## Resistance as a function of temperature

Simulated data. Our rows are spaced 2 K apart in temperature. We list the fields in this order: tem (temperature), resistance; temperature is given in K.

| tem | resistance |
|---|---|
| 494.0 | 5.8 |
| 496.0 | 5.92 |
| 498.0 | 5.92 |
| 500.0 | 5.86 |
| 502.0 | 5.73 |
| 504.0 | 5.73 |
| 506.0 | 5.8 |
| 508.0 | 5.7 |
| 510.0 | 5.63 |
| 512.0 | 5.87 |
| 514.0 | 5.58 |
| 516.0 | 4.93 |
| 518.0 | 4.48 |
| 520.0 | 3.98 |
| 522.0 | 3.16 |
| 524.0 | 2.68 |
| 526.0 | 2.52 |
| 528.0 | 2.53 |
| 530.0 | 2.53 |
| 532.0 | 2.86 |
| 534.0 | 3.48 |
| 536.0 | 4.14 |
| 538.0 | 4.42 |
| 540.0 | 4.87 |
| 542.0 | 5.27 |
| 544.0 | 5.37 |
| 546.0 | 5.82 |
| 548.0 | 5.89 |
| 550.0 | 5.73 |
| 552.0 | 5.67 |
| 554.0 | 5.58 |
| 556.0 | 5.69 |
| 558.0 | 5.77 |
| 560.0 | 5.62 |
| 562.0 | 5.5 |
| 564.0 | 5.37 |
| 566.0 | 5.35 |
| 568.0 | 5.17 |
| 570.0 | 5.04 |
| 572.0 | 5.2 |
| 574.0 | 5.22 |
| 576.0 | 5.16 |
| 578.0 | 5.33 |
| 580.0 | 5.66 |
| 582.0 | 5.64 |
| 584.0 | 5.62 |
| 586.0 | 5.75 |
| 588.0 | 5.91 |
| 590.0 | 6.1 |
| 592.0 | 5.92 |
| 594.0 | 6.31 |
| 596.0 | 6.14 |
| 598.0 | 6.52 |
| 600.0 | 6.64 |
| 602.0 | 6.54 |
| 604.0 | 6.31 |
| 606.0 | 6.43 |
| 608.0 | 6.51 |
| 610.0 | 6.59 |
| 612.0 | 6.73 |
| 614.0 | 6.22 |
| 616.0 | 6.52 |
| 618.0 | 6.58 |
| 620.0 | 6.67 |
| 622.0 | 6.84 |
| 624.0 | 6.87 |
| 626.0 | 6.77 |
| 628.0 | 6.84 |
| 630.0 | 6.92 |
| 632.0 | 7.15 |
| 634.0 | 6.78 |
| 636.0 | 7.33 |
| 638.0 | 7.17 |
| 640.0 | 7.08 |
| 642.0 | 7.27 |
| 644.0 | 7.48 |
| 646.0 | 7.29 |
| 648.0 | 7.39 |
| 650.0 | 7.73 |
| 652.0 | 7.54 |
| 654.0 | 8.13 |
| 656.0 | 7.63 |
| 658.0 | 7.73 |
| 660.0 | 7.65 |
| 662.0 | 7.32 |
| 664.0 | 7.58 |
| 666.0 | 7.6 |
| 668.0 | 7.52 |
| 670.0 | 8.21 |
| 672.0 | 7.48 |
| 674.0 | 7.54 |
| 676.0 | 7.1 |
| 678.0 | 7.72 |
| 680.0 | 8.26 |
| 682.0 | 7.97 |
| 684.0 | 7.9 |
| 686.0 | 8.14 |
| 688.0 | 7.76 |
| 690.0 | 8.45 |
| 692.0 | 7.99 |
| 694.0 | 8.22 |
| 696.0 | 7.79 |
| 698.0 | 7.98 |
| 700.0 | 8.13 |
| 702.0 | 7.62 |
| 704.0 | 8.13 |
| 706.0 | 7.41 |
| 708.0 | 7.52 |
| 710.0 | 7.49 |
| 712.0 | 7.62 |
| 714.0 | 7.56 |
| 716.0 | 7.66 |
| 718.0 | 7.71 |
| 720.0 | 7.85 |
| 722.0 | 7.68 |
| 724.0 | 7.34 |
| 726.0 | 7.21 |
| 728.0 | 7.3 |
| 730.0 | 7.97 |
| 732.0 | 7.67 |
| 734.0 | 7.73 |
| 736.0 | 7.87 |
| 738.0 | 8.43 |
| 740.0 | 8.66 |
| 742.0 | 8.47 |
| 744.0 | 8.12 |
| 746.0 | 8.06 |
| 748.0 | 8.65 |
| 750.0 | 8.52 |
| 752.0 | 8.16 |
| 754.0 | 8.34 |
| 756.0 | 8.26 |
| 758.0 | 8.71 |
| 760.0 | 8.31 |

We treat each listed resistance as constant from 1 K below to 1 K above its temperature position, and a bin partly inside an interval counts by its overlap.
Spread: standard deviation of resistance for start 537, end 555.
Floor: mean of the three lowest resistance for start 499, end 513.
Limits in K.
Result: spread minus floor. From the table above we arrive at -5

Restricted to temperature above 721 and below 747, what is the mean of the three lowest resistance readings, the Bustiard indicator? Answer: 7.3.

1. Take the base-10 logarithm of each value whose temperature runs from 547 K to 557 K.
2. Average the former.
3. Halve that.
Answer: 0.38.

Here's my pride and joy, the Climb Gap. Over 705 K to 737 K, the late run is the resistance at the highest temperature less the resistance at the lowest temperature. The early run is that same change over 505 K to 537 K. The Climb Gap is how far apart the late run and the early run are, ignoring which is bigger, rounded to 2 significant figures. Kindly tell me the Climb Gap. 2.1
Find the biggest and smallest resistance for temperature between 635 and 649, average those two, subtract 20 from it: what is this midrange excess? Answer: -12.7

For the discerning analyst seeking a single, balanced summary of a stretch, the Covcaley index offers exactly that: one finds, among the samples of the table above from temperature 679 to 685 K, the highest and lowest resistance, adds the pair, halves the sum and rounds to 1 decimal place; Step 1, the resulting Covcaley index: 8.1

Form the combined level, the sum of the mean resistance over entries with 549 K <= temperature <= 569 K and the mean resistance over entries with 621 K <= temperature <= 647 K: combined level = 13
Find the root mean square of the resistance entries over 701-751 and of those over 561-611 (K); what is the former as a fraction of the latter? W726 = 1.34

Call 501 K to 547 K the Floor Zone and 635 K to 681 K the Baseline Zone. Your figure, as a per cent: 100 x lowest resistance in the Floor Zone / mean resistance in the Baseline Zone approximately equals 33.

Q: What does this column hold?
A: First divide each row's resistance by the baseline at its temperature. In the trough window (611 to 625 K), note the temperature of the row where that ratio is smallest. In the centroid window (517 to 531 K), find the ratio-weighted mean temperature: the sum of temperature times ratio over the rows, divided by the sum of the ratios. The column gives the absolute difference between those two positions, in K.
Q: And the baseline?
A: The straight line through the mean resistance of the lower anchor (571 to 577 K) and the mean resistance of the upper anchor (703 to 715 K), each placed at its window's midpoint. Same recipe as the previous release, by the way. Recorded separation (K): 90.9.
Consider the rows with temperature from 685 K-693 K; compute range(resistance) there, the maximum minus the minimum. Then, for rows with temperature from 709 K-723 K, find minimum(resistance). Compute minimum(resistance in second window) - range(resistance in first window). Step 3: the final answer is 6.80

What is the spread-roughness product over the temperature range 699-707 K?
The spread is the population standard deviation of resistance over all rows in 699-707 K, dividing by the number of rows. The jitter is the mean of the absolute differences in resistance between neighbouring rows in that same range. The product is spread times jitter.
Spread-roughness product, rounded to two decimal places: 0.18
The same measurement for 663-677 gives 0.10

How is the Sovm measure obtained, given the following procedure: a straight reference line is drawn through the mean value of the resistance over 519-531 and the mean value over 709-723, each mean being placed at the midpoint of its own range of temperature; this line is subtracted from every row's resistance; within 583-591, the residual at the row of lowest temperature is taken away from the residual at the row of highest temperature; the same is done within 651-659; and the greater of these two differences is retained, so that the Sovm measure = 0.3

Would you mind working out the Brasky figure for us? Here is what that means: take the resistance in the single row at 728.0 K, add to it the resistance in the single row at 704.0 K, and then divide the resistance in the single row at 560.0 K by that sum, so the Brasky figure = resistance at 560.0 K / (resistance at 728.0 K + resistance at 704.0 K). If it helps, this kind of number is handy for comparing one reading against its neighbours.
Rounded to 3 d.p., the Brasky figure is 0.364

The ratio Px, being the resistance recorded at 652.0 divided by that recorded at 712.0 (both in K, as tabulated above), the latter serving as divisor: 0.99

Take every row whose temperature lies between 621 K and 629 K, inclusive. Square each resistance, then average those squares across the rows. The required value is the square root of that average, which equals 6.8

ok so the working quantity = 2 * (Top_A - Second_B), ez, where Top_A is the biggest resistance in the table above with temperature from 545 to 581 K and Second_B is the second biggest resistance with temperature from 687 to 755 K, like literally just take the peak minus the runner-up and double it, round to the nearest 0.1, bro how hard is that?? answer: -5.5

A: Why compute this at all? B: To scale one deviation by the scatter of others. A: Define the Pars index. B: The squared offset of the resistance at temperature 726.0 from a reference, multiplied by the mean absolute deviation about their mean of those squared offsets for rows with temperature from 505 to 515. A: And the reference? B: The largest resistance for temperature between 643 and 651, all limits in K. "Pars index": 0.10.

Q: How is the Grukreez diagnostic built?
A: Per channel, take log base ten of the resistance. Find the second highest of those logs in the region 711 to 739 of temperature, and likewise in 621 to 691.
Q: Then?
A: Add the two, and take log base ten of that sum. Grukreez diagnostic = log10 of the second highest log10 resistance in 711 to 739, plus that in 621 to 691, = 0.26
